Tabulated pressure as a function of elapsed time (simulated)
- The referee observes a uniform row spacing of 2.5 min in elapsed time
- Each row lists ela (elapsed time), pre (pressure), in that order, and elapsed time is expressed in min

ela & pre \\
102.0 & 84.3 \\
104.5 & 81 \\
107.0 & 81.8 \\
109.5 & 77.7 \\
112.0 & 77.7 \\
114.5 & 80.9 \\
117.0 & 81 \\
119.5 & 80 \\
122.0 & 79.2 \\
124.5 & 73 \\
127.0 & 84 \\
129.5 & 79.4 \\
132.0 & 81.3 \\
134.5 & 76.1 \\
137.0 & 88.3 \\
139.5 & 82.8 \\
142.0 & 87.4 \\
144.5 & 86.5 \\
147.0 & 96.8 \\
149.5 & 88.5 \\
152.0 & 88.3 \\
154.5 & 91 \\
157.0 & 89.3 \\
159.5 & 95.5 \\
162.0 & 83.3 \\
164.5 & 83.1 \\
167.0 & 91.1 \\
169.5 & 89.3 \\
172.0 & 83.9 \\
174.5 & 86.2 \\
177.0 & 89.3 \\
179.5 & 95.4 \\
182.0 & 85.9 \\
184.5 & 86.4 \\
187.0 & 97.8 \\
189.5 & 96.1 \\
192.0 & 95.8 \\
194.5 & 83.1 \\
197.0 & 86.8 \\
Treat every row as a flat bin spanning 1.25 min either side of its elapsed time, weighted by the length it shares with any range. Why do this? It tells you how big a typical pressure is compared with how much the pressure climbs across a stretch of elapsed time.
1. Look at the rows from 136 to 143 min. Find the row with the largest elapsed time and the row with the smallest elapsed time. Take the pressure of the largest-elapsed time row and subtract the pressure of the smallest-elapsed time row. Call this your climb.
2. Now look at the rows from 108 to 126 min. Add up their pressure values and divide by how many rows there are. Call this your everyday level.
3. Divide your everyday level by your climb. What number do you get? -87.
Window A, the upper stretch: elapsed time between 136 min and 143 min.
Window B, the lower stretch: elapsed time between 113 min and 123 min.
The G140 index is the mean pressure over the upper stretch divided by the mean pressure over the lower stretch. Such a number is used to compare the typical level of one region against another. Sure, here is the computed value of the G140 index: 1.07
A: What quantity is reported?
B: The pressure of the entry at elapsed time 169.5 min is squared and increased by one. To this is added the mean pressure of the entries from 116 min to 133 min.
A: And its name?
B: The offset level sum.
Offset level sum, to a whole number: 8055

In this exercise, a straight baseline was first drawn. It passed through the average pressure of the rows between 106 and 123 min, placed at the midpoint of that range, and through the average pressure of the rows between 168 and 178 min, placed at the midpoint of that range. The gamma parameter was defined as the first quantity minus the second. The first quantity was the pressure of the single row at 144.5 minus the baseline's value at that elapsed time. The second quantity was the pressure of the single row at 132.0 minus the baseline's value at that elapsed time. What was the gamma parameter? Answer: 3.6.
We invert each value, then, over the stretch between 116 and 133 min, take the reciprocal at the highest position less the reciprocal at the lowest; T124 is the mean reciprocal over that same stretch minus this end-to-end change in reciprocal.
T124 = 0.0126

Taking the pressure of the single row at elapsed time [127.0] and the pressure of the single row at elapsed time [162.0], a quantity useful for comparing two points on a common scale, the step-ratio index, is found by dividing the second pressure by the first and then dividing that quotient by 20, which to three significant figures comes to 0.0496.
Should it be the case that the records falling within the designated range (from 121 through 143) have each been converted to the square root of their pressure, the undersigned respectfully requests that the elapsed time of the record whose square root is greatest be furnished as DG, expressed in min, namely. 137.0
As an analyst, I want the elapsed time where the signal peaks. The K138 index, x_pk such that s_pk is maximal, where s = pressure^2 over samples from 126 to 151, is 147.0 min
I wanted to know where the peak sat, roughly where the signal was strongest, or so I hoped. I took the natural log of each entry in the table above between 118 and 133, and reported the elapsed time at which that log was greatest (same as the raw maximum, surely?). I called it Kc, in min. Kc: 127.0 min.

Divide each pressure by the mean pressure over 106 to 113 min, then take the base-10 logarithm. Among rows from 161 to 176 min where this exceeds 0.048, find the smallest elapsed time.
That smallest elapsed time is 167.0 min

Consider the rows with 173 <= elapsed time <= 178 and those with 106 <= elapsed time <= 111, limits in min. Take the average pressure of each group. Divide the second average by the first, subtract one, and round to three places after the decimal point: -0.091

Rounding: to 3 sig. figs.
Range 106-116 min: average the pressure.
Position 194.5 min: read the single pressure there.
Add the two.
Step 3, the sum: 163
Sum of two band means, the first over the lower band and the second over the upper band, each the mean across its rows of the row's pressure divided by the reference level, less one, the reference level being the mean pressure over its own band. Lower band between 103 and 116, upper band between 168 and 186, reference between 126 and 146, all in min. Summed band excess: 0.02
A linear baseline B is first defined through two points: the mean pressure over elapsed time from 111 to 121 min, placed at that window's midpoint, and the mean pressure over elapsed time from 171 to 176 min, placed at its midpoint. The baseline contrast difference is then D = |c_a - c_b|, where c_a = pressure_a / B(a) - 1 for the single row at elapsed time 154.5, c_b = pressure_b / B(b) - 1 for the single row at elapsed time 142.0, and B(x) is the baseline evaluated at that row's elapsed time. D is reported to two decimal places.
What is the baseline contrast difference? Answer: 0.03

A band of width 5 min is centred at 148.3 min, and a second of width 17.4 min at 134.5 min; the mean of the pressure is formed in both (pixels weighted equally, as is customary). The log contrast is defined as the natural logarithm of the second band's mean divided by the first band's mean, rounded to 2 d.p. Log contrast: -0.11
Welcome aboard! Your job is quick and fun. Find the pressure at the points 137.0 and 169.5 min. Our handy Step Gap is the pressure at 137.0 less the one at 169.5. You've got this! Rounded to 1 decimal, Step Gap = -1.0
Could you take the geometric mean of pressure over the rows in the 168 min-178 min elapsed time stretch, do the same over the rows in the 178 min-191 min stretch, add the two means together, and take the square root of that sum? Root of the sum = 13.4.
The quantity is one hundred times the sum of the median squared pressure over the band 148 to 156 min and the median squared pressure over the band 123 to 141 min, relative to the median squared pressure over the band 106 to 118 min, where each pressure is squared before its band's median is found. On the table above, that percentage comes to 221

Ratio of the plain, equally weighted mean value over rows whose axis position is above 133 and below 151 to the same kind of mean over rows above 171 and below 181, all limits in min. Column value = 0.98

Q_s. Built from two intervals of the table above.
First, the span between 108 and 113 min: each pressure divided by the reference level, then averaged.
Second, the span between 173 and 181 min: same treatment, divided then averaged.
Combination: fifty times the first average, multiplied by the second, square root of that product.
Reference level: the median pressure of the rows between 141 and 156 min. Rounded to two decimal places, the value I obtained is 6.70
